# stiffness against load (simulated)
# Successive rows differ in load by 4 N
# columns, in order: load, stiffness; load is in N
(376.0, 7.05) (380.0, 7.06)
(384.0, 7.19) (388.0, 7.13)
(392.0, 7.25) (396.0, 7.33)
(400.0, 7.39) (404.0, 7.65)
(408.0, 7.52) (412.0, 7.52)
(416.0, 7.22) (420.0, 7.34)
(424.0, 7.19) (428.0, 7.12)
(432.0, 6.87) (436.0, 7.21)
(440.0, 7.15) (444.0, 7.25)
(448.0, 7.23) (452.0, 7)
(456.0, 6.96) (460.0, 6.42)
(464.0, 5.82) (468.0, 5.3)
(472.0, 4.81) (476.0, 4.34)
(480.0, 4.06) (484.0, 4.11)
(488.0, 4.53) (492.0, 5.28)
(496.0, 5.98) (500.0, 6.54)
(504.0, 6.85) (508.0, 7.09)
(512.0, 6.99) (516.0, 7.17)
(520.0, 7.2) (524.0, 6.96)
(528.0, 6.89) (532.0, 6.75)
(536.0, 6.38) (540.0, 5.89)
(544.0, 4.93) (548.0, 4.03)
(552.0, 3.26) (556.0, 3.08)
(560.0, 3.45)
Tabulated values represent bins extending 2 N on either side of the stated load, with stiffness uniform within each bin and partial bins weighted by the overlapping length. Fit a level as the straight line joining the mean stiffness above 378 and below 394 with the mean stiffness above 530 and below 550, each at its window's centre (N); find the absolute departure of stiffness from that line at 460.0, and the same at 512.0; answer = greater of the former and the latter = 1.1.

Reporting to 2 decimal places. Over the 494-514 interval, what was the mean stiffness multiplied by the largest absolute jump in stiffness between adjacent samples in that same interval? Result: 3.75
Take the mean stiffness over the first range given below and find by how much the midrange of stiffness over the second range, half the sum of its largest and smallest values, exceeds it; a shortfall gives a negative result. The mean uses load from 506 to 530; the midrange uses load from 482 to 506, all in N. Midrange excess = -1.57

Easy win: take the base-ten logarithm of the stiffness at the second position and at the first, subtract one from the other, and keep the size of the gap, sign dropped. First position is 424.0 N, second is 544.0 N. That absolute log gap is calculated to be 0.164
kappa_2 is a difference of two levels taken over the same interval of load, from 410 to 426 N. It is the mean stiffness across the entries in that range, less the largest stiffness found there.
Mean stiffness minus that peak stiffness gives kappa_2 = -0.20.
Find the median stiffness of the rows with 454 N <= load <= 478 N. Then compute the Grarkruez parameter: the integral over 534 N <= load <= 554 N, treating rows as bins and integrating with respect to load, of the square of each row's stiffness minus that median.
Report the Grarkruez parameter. 35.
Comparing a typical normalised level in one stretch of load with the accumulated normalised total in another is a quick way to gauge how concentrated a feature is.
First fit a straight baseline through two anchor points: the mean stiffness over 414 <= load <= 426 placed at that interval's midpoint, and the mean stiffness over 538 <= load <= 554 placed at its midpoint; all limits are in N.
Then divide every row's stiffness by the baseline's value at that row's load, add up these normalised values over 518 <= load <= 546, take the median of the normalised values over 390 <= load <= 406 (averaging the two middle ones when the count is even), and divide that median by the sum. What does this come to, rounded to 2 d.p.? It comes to 0.10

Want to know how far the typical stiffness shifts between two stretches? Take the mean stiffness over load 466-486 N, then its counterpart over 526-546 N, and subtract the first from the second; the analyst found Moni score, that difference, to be 1.6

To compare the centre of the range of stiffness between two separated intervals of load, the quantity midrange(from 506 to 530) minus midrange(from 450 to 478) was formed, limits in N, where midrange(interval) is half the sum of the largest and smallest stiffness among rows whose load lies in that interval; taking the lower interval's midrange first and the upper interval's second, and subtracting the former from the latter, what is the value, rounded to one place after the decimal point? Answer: 1.4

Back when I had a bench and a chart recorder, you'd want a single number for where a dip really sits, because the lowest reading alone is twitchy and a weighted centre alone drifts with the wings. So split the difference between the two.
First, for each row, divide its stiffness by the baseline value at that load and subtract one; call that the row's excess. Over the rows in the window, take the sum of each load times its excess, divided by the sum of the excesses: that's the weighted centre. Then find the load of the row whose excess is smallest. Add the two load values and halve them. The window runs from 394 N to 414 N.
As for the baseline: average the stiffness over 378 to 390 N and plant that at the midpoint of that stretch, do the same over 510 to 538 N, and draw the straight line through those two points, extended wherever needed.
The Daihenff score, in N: 400.6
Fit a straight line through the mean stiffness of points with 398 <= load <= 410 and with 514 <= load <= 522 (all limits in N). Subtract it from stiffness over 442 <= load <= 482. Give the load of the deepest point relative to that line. 480.0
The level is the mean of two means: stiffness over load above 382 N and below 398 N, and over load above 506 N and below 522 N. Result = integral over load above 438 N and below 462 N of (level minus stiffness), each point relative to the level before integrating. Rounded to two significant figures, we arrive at 4.0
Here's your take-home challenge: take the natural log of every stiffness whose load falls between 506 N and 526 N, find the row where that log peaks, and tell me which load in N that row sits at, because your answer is 520.0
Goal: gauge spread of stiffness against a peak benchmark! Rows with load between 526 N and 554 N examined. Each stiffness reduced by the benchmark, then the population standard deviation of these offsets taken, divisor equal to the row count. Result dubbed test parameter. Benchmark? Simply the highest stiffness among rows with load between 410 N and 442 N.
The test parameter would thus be 1.3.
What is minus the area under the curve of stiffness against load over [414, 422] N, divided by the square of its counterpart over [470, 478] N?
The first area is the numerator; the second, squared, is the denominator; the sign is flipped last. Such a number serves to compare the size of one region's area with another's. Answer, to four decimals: -0.0435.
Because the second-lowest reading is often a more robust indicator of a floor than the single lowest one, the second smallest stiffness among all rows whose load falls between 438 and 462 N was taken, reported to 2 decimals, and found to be 6.96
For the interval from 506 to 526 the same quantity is 6.99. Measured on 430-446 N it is 7.15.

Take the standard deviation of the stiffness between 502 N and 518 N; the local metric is 0.1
